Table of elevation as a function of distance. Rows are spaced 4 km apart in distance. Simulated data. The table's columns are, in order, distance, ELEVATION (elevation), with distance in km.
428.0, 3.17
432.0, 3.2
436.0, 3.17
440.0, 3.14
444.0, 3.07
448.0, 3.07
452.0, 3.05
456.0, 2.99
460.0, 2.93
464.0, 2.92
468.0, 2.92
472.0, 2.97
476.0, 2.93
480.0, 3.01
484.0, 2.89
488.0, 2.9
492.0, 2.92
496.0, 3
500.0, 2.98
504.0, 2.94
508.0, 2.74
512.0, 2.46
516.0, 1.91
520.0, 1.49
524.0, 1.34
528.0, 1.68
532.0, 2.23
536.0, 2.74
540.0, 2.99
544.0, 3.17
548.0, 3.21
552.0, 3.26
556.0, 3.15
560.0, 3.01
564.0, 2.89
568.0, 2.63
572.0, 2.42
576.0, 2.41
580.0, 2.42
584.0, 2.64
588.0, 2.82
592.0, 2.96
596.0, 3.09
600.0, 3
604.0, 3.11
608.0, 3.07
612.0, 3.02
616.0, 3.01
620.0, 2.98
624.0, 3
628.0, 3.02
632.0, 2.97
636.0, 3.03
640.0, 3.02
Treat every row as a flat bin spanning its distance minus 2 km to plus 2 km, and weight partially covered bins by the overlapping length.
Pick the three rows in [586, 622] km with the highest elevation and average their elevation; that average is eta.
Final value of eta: 3.09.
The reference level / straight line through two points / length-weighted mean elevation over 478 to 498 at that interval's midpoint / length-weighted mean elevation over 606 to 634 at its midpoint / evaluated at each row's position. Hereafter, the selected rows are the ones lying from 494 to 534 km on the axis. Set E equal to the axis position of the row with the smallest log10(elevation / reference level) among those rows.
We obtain 524.0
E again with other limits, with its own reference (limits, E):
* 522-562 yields 524.0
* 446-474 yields 468.0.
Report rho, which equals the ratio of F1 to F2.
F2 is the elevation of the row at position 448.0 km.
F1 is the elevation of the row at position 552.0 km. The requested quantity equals 1.06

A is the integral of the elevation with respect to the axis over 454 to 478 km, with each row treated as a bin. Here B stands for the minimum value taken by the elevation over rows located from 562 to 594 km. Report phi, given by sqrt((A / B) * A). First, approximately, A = 71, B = 2.41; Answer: 46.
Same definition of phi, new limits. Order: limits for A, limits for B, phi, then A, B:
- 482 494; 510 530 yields 30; 35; 1.34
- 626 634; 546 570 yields 15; 24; 2.63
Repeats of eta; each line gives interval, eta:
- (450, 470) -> 2.99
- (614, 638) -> 3.02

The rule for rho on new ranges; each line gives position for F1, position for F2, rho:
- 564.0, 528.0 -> 1.72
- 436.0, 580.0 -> 1.31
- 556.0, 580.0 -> 1.30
